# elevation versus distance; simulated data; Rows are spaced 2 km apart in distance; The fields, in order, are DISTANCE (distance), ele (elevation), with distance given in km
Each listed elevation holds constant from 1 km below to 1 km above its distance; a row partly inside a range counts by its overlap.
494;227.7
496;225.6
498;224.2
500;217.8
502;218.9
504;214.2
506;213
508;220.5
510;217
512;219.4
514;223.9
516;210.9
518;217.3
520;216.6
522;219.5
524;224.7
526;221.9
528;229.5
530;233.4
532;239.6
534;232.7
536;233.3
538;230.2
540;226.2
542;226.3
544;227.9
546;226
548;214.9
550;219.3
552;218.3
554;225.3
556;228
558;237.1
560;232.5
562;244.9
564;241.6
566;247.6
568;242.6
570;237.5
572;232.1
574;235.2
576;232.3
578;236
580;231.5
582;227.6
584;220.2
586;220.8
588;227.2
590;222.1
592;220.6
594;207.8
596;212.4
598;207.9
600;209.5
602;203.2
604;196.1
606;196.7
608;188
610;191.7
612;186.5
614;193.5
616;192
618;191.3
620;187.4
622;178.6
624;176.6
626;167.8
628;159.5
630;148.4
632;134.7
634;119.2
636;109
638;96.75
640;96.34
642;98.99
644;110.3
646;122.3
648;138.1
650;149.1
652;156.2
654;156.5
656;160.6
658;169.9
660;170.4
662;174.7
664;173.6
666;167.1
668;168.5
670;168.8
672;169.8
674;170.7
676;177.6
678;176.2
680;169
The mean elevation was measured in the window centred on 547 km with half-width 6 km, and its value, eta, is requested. 222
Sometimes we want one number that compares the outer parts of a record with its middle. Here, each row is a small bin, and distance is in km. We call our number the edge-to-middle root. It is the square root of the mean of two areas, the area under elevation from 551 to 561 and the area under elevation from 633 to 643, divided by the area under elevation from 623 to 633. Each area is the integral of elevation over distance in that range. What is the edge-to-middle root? 1.027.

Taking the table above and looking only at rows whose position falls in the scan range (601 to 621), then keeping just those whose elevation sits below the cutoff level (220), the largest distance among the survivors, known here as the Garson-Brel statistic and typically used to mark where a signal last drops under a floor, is 620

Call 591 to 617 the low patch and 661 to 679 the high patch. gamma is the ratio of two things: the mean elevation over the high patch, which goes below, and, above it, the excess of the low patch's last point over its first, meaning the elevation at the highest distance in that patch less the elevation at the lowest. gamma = -0.17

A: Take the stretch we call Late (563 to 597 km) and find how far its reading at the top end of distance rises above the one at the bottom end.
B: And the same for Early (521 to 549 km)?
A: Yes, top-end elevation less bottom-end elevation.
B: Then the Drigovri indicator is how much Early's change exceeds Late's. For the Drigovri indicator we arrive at 25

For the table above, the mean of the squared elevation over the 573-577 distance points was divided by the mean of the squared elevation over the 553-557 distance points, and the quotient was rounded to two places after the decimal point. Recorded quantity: 1.06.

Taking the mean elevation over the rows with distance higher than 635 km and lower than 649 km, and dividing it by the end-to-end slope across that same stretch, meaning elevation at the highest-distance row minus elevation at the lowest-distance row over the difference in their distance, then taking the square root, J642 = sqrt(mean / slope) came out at 7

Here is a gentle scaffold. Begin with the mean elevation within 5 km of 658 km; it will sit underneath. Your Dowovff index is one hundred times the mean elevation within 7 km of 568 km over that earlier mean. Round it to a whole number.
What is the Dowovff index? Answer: 144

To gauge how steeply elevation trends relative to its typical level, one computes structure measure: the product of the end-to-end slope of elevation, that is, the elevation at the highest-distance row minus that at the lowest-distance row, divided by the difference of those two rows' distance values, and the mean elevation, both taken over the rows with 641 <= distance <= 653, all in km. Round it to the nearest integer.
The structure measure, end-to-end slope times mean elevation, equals 739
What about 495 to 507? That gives -276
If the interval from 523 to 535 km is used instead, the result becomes 184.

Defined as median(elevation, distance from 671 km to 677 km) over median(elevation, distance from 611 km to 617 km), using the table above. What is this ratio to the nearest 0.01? 0.89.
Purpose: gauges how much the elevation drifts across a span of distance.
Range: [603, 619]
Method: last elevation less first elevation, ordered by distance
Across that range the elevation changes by -5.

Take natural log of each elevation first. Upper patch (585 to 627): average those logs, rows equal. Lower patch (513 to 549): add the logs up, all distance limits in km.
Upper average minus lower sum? -92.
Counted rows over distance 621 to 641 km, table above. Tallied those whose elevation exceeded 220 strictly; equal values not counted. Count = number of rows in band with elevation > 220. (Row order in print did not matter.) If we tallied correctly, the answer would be 0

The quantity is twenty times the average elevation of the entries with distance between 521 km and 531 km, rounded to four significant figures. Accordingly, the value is 4516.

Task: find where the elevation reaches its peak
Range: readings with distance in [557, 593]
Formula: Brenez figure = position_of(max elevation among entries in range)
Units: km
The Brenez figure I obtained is 566 km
